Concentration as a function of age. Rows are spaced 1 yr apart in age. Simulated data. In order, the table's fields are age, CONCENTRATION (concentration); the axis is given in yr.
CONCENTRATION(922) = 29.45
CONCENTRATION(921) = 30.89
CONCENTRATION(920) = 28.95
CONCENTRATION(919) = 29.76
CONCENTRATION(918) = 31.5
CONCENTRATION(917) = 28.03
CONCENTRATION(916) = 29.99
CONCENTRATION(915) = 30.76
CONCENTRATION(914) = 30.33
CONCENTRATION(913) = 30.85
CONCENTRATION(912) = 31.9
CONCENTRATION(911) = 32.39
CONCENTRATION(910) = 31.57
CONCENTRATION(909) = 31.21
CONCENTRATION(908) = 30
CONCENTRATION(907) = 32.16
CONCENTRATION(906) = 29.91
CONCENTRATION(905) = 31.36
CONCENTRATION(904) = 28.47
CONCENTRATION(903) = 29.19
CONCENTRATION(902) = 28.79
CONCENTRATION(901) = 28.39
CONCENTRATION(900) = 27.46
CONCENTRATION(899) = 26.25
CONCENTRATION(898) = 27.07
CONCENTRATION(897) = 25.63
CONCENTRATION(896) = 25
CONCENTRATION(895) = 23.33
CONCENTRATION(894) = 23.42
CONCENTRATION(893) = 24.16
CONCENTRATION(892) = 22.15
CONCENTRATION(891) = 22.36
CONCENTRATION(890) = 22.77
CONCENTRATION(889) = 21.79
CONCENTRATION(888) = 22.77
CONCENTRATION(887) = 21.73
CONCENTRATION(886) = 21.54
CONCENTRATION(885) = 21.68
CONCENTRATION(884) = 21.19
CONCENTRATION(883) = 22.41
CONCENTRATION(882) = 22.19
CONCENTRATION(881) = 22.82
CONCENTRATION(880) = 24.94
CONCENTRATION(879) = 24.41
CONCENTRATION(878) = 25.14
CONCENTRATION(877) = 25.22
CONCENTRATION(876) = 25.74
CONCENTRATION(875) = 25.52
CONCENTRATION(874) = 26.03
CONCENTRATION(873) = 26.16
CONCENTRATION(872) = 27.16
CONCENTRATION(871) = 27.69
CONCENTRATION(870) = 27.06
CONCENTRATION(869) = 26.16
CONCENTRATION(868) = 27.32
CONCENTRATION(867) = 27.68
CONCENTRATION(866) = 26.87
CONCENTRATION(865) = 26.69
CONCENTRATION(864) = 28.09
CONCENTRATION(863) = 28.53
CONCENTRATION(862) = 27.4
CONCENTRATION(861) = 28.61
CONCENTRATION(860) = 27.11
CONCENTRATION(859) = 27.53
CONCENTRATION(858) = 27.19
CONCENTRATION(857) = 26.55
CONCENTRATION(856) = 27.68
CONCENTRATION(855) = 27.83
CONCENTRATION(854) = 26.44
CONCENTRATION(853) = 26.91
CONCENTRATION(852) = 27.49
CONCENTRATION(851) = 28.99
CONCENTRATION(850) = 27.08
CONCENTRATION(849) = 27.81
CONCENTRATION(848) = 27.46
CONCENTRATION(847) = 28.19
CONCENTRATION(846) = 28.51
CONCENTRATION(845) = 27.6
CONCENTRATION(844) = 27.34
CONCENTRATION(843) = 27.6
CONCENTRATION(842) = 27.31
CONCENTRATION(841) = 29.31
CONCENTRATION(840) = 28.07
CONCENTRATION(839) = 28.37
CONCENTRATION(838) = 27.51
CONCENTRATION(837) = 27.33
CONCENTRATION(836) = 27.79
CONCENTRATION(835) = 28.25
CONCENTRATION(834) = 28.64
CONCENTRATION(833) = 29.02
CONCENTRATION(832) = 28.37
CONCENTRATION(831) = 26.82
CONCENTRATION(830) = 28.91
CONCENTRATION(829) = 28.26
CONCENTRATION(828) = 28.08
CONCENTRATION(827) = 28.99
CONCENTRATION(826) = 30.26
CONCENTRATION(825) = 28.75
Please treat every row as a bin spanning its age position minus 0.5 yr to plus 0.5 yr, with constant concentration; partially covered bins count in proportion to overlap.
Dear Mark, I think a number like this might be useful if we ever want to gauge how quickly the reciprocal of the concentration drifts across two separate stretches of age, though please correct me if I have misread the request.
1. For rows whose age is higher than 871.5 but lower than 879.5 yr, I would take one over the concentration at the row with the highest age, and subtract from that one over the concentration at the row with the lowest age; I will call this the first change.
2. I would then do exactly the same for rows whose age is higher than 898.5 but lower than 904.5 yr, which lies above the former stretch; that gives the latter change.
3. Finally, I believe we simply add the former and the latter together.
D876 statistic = 0.001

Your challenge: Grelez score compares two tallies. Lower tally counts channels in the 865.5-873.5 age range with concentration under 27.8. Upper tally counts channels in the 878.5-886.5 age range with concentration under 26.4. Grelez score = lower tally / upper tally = 1.00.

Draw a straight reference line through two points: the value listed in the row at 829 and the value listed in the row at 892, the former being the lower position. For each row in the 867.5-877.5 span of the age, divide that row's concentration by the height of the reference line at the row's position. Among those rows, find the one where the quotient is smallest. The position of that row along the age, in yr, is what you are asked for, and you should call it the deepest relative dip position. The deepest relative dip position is 877 yr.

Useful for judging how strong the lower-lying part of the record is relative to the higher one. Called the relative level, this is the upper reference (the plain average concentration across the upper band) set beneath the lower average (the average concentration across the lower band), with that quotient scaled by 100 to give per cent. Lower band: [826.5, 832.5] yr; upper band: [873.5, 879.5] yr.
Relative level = 111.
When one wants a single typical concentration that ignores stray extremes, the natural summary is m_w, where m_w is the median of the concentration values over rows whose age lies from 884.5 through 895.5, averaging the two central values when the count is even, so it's 22.4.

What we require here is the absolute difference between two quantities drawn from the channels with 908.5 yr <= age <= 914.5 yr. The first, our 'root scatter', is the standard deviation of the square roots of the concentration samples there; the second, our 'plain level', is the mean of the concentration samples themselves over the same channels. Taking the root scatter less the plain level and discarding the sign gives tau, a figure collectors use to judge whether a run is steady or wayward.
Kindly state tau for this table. 31.3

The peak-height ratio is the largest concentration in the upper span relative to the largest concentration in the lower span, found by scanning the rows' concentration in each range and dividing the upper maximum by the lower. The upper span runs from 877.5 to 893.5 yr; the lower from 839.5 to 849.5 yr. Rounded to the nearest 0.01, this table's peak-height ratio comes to 0.86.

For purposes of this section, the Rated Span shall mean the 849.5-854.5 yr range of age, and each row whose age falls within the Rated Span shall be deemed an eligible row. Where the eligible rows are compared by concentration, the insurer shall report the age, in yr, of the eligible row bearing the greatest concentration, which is 851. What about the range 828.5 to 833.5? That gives 833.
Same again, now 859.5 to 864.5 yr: 861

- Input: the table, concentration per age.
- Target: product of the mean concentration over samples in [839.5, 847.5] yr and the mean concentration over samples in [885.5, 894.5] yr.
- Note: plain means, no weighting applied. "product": 630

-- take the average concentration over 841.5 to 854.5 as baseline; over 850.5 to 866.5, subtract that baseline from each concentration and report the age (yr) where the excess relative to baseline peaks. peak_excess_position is 851 yr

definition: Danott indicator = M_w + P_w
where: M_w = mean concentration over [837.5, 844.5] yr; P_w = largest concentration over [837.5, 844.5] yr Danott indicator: 57.2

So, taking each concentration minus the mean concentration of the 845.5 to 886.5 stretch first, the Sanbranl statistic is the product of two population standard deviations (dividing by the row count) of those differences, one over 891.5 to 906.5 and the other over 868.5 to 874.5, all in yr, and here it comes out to 1.6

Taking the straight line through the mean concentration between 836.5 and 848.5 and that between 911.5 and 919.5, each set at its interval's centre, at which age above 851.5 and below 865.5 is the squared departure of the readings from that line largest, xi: 865 yr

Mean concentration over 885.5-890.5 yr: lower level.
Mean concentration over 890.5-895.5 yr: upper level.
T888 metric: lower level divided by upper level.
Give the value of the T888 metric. 0.96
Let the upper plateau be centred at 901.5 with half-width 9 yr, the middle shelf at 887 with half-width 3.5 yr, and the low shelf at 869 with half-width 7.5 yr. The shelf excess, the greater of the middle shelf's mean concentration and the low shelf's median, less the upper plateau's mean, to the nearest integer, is -1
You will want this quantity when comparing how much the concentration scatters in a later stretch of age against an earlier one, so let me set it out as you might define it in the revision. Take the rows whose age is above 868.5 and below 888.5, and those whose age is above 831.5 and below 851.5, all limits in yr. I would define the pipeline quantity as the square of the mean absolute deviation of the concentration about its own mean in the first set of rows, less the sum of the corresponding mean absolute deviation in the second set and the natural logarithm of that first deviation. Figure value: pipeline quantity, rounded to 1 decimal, 2.3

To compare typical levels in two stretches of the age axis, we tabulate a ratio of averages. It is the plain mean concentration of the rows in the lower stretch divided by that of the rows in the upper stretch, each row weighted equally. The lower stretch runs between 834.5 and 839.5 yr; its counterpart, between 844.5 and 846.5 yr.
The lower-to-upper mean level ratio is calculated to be 0.99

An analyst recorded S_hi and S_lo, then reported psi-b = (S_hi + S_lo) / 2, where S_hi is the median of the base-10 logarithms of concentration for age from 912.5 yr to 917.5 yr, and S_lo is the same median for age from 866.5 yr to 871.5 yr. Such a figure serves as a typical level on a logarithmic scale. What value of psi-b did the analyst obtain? 1.459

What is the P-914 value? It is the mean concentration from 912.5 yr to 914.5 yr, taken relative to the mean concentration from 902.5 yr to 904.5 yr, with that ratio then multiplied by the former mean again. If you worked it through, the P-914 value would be 32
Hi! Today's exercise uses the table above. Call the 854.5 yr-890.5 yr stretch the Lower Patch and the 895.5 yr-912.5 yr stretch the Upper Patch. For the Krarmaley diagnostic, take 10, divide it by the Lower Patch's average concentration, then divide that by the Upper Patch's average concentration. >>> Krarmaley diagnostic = 0.0134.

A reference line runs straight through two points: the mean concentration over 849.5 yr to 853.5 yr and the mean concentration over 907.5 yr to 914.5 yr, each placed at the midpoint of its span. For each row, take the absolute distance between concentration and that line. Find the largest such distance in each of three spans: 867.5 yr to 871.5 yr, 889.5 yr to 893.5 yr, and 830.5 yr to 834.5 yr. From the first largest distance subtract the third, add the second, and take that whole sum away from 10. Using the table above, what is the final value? 2.1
